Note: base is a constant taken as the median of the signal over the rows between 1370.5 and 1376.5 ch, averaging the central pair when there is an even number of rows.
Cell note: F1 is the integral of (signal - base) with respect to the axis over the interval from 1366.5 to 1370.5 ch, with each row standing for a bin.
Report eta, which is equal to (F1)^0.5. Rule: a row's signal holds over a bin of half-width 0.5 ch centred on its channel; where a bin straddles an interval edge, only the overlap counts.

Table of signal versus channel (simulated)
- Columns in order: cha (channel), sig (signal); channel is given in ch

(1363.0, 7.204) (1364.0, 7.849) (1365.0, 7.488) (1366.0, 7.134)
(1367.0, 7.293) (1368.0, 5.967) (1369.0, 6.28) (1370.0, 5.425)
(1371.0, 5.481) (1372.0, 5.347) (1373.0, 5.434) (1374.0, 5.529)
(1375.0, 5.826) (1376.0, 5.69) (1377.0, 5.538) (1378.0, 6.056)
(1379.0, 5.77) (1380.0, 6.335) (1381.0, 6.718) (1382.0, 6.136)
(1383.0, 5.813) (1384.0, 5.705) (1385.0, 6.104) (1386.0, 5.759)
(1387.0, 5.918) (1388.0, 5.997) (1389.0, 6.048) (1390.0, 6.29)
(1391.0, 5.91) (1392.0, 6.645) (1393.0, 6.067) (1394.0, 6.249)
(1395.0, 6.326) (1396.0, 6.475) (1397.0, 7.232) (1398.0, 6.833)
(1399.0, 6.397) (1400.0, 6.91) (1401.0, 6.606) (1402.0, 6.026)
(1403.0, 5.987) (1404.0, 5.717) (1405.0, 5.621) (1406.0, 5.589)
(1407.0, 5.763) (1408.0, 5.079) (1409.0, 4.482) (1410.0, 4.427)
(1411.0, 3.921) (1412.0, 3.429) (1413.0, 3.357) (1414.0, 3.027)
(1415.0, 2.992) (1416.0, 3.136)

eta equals 1.72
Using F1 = 2.9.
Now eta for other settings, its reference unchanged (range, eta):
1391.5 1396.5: 2.06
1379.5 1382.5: 1.64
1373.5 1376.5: 0.73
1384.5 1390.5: 1.76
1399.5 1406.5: 1.98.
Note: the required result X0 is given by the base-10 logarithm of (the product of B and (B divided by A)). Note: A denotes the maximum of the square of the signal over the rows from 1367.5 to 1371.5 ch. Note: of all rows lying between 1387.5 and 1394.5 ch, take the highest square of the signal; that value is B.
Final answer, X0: 1.69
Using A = 39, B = 44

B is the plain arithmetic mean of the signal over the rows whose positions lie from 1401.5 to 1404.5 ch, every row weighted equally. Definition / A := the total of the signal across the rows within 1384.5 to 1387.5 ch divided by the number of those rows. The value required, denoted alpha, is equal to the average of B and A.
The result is 5.92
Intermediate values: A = 5.93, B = 5.9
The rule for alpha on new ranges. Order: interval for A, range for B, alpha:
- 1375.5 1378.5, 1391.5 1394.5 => 6.04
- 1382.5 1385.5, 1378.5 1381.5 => 6.07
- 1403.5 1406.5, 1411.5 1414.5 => 4.46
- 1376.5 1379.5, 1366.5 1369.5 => 6.15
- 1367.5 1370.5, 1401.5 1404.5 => 5.90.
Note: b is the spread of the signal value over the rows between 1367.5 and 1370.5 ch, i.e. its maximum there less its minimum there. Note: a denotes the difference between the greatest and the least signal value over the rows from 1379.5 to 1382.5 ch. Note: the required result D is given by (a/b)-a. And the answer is 0.1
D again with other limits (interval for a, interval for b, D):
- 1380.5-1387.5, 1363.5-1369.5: -0.5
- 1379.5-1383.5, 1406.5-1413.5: -0.5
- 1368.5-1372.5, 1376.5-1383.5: -0.1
